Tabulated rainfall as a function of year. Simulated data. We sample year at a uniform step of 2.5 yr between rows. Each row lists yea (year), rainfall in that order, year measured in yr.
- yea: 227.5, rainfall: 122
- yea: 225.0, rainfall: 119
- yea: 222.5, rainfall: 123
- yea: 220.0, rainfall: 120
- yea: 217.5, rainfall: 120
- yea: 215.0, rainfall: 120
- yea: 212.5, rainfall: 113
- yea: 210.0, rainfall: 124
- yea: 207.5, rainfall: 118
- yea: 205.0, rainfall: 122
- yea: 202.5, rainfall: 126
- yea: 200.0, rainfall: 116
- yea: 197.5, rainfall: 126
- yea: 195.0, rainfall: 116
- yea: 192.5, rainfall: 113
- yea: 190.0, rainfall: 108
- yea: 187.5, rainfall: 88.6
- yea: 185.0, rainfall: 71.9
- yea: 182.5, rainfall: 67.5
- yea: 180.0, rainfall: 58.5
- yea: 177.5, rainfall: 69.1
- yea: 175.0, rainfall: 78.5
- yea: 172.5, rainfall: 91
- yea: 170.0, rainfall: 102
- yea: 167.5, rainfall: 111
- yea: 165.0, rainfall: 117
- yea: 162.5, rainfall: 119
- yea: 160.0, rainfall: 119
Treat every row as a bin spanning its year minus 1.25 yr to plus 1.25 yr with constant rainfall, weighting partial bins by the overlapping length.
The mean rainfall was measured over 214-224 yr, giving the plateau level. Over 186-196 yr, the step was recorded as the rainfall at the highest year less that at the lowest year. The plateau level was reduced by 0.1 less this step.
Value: 148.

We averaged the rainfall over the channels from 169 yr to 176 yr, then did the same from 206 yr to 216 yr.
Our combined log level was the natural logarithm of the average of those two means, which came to 4.65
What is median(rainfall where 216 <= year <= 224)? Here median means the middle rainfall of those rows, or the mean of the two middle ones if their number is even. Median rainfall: 120.0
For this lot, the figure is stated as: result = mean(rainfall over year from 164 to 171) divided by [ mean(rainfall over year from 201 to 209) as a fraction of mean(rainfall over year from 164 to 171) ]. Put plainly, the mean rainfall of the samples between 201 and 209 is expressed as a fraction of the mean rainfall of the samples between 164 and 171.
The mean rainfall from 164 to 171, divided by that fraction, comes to 99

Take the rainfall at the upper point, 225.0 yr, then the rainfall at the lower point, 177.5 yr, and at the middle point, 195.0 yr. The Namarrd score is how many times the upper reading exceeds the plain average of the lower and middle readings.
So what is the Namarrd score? 1.29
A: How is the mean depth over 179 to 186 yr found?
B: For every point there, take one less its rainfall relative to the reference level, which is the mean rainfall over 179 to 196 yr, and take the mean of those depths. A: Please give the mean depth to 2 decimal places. 0.26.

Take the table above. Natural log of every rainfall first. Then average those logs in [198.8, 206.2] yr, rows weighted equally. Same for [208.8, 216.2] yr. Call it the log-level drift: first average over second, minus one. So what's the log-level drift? 0.00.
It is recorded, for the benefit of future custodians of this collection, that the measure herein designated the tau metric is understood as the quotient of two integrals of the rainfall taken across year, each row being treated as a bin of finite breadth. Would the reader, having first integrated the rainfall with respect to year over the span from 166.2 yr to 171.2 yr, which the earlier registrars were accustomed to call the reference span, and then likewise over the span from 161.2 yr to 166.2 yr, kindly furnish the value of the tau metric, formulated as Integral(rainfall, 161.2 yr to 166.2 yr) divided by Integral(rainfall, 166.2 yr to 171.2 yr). 1.11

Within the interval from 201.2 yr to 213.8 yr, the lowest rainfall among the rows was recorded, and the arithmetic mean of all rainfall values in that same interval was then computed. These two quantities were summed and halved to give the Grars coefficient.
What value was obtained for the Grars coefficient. 117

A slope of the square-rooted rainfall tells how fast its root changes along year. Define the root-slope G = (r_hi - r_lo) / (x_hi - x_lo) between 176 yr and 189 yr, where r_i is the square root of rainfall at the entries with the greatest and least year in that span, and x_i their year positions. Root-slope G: 0.11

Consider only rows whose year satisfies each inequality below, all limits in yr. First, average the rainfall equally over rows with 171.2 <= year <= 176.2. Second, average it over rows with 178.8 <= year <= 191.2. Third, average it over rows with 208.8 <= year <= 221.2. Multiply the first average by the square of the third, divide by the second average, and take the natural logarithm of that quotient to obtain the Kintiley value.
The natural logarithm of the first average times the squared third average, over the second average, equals 9.6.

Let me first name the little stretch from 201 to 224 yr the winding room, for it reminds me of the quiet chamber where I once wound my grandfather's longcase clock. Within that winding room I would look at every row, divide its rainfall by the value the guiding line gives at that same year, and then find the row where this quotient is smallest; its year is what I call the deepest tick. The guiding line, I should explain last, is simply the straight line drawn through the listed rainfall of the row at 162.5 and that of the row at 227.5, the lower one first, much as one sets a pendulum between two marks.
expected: 212.5 yr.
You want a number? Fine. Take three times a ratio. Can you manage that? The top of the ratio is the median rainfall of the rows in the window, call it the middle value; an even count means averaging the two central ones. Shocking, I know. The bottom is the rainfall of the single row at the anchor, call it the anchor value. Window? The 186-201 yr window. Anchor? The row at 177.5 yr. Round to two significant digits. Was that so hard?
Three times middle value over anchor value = 5.0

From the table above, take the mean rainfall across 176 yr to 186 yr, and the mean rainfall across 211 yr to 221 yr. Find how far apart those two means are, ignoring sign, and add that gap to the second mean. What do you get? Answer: 170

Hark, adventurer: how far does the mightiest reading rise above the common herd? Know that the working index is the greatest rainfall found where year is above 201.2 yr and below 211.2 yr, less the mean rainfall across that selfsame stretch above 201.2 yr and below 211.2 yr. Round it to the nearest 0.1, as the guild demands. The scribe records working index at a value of 3.5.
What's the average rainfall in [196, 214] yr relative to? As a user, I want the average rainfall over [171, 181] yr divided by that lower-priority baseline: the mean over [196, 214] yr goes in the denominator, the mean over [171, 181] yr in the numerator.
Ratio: 0.62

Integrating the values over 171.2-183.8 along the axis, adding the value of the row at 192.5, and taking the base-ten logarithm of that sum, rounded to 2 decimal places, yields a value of 3.01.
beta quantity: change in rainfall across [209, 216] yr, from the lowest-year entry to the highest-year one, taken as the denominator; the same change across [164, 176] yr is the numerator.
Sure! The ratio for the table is 9.6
